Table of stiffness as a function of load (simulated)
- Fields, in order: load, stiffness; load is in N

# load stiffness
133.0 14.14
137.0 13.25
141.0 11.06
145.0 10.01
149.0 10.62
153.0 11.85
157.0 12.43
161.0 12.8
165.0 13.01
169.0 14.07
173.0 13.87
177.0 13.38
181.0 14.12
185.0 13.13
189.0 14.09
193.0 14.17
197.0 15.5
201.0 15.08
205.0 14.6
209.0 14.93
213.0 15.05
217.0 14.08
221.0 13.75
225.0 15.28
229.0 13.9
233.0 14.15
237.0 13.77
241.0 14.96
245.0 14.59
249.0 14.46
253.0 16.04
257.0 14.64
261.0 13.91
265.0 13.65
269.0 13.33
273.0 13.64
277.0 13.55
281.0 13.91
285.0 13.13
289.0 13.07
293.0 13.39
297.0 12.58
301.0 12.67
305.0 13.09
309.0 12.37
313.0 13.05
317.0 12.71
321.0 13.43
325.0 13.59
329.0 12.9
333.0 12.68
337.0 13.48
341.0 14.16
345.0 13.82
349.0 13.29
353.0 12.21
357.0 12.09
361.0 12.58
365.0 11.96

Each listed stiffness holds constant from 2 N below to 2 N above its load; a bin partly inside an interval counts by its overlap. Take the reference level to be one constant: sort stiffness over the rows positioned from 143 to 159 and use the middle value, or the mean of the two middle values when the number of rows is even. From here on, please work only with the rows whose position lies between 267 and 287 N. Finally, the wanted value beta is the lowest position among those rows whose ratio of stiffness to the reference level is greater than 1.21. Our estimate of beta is 273.0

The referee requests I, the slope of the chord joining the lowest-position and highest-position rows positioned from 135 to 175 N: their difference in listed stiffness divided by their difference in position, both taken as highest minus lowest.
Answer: 0.017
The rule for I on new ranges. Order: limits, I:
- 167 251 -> 0.005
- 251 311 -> -0.066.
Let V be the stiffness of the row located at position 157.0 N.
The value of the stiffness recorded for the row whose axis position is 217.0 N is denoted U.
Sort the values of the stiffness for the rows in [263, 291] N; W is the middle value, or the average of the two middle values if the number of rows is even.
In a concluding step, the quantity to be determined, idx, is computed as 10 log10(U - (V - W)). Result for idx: 11.8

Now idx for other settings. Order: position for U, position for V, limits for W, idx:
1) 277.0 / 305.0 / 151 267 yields 11.6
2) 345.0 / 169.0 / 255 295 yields 11.3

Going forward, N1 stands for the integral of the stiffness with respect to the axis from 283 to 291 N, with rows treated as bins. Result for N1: 105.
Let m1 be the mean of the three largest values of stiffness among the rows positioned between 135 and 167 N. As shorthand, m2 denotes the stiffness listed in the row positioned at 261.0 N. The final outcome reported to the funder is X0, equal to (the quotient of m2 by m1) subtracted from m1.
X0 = 12.0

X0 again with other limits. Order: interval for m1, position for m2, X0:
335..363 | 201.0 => 12.7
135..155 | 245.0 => 10.8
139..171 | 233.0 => 12.2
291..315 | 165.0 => 12.2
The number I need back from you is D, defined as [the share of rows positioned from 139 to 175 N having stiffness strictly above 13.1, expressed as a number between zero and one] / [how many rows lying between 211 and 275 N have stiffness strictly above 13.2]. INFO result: 0.014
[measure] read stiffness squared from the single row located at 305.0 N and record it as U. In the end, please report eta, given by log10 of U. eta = 2.23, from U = 171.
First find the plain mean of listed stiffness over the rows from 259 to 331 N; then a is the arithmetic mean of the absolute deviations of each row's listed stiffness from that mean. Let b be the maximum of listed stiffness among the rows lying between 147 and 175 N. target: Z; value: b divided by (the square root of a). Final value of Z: 23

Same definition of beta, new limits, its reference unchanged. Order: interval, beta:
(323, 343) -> 341.0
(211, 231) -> 213.0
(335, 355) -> 341.0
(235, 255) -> 237.0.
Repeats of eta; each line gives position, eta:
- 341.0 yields 2.30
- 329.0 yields 2.22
